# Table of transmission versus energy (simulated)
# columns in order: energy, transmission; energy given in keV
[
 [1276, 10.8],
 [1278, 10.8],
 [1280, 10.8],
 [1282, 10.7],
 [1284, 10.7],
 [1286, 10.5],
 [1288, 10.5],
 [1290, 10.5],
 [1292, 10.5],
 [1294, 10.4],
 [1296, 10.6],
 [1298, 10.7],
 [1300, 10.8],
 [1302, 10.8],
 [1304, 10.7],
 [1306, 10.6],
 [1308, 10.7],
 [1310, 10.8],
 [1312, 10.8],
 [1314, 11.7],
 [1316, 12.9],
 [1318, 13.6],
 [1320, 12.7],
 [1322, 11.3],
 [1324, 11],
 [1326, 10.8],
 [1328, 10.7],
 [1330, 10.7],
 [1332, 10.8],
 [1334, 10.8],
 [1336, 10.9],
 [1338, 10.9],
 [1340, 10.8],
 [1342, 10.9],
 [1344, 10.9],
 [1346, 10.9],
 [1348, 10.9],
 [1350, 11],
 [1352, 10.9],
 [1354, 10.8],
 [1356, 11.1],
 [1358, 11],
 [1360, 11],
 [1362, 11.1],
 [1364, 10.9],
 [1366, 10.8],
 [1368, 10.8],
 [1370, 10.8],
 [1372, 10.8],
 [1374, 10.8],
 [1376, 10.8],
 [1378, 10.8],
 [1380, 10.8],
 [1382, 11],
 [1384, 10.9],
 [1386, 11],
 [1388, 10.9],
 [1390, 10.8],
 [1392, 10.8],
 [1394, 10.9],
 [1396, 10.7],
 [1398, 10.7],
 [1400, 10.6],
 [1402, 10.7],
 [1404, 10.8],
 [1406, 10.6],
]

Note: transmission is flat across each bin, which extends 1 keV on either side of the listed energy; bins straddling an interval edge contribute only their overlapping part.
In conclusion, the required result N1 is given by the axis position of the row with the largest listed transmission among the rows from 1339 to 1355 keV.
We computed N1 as 1350 keV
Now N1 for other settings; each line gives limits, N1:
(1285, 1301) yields 1300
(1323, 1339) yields 1324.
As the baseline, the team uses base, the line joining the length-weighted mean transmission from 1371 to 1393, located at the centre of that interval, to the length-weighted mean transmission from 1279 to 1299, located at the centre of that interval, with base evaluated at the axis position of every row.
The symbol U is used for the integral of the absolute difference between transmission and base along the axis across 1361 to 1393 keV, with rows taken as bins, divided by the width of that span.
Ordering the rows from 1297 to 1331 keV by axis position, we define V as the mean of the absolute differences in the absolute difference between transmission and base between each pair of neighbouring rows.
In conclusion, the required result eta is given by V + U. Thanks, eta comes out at 0.45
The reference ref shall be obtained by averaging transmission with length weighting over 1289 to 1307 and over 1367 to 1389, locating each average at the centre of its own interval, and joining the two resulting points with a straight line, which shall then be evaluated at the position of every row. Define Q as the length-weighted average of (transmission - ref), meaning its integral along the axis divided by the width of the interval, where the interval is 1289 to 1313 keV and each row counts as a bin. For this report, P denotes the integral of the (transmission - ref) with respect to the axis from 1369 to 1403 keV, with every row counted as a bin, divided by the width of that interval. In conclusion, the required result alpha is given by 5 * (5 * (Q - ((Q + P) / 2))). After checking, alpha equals 1.2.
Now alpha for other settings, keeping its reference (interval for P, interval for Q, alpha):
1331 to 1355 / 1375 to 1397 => -1.8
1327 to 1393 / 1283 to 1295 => -1.9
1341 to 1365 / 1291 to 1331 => 3.9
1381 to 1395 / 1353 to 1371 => 1.2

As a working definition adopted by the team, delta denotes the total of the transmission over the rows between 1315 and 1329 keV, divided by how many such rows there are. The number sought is 11.9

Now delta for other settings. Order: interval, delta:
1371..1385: 10.8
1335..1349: 10.9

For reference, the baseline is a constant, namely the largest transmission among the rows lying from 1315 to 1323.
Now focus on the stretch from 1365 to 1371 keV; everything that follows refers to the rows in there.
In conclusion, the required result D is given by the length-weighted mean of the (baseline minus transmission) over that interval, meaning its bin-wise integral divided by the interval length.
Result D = 2.80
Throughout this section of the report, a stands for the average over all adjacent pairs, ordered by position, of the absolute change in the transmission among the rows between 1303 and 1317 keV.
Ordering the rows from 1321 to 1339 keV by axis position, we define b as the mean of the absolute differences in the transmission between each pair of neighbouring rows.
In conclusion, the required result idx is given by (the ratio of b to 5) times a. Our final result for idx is 0.0080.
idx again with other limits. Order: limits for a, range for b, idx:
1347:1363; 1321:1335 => 0.0027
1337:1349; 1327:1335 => 0.0003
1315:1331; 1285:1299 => 0.0069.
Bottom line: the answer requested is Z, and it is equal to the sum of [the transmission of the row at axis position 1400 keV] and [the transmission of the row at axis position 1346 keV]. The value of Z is 21.5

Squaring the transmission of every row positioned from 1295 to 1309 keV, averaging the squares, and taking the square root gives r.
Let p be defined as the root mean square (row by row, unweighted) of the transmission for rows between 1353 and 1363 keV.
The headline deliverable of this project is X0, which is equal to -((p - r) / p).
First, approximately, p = 11.0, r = 10.7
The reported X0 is -0.027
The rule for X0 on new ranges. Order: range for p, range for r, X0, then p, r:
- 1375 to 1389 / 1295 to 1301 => -0.017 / 10.9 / 10.7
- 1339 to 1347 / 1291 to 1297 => -0.034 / 10.9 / 10.5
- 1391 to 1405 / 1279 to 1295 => -0.016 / 10.7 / 10.6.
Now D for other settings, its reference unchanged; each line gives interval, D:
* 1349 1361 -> 2.63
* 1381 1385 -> 2.65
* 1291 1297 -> 3.10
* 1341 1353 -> 2.68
